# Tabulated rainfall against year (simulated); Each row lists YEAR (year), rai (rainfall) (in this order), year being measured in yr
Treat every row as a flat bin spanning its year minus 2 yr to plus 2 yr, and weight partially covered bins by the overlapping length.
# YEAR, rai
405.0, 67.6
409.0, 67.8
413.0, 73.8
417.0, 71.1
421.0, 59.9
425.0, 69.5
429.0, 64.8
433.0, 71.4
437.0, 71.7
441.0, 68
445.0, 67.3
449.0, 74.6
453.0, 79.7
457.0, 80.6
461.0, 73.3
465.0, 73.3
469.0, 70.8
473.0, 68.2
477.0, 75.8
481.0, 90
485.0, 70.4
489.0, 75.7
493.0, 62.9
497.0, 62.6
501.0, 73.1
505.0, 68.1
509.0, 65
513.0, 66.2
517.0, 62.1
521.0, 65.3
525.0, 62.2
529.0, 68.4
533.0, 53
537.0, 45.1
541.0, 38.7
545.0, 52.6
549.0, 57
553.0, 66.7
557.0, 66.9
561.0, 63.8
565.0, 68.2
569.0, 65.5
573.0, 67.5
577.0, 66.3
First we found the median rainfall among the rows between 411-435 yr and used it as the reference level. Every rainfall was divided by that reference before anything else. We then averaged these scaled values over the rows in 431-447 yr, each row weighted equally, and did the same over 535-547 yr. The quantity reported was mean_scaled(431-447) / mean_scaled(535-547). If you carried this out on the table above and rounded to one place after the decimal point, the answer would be 1.5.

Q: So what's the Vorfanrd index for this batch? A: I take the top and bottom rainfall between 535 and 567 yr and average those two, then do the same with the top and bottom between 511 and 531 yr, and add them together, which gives 119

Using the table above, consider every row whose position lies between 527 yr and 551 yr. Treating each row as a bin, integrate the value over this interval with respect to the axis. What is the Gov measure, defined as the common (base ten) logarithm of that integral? 3.100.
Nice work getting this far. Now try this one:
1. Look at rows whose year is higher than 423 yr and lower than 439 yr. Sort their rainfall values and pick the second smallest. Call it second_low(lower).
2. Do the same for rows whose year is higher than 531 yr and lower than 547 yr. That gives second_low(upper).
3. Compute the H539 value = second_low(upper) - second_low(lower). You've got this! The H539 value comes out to -24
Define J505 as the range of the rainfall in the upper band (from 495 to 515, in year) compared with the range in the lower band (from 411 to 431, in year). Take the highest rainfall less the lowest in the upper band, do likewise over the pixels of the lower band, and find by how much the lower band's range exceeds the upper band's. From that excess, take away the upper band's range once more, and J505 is -7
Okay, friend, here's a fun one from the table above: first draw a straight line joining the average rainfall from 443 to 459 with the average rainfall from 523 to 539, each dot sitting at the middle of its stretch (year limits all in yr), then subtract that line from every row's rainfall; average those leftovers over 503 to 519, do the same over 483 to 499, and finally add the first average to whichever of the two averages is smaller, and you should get 5.1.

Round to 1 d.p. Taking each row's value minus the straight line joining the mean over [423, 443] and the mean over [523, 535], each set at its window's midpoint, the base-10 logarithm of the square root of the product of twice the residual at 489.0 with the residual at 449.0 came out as 1.1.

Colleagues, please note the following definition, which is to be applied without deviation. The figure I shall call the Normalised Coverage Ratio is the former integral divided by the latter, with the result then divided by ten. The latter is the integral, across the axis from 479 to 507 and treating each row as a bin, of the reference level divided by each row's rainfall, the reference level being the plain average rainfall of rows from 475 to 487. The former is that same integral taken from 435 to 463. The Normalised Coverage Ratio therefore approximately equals 0.097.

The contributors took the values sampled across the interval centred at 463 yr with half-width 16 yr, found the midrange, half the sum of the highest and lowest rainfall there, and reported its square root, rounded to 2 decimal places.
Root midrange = 8.63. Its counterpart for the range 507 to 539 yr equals 7.53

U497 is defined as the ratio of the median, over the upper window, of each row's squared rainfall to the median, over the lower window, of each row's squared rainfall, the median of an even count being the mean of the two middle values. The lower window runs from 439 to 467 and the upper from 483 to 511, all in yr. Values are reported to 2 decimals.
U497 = 0.86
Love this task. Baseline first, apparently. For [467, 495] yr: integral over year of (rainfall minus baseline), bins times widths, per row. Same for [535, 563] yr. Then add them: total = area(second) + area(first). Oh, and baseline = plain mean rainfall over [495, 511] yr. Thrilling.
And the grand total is -145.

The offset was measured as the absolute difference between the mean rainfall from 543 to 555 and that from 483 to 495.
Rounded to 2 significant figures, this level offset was 11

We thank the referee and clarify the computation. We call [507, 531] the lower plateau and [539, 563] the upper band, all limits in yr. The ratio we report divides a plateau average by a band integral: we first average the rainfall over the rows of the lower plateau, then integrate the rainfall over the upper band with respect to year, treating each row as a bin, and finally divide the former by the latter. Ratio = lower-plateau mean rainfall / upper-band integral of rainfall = 0.047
